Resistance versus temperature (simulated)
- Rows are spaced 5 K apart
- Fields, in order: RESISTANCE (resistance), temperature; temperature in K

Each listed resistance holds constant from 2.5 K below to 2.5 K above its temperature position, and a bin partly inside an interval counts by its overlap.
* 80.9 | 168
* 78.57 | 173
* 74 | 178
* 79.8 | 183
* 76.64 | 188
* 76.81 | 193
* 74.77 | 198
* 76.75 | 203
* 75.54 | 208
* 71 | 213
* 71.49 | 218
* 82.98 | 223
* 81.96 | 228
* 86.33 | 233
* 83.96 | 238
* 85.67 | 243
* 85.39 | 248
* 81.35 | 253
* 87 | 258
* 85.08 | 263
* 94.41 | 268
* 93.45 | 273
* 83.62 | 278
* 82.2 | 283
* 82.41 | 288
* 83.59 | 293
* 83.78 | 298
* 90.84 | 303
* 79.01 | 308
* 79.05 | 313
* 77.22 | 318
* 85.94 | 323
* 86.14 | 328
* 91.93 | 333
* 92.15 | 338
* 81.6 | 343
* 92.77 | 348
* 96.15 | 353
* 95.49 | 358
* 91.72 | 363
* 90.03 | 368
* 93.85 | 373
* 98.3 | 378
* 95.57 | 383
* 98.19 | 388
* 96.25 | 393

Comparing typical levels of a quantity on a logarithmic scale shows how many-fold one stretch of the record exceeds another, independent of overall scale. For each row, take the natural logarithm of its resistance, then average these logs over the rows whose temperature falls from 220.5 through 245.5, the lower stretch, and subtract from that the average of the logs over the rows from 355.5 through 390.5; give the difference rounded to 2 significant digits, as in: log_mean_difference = -0.12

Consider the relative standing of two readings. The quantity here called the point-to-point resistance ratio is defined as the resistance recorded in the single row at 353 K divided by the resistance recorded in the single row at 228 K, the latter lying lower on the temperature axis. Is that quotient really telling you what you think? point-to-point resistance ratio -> 1.17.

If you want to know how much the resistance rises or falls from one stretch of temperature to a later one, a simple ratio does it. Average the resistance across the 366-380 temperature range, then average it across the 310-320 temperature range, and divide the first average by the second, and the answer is 1.20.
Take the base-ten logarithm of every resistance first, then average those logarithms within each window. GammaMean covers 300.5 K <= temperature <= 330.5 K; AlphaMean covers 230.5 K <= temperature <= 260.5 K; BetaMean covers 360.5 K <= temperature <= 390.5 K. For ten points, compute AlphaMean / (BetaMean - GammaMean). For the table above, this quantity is 34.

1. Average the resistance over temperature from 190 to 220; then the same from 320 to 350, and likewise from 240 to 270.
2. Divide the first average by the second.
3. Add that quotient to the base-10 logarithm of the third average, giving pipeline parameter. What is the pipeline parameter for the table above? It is 2.78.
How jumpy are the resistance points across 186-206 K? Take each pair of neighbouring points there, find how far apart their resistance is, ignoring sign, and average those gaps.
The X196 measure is 1.40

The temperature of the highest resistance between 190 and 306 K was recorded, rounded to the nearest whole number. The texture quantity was 268 K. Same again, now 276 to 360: 353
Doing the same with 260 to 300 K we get 268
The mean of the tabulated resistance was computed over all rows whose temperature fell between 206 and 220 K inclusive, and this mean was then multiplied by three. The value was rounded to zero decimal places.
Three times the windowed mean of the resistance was 218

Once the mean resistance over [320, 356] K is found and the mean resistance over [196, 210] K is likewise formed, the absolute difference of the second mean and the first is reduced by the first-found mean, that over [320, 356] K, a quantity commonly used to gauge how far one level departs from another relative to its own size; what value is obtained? -76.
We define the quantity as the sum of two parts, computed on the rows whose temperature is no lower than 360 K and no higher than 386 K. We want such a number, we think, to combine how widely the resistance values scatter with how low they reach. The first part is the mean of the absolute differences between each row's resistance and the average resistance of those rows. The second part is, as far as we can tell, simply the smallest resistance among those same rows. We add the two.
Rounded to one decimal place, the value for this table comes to 92.5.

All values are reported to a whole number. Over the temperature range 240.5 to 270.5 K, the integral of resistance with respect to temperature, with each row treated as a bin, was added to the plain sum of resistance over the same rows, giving 3113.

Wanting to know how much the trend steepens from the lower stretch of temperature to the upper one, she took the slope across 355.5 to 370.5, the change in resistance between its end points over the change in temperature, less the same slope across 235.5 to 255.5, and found -0.37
